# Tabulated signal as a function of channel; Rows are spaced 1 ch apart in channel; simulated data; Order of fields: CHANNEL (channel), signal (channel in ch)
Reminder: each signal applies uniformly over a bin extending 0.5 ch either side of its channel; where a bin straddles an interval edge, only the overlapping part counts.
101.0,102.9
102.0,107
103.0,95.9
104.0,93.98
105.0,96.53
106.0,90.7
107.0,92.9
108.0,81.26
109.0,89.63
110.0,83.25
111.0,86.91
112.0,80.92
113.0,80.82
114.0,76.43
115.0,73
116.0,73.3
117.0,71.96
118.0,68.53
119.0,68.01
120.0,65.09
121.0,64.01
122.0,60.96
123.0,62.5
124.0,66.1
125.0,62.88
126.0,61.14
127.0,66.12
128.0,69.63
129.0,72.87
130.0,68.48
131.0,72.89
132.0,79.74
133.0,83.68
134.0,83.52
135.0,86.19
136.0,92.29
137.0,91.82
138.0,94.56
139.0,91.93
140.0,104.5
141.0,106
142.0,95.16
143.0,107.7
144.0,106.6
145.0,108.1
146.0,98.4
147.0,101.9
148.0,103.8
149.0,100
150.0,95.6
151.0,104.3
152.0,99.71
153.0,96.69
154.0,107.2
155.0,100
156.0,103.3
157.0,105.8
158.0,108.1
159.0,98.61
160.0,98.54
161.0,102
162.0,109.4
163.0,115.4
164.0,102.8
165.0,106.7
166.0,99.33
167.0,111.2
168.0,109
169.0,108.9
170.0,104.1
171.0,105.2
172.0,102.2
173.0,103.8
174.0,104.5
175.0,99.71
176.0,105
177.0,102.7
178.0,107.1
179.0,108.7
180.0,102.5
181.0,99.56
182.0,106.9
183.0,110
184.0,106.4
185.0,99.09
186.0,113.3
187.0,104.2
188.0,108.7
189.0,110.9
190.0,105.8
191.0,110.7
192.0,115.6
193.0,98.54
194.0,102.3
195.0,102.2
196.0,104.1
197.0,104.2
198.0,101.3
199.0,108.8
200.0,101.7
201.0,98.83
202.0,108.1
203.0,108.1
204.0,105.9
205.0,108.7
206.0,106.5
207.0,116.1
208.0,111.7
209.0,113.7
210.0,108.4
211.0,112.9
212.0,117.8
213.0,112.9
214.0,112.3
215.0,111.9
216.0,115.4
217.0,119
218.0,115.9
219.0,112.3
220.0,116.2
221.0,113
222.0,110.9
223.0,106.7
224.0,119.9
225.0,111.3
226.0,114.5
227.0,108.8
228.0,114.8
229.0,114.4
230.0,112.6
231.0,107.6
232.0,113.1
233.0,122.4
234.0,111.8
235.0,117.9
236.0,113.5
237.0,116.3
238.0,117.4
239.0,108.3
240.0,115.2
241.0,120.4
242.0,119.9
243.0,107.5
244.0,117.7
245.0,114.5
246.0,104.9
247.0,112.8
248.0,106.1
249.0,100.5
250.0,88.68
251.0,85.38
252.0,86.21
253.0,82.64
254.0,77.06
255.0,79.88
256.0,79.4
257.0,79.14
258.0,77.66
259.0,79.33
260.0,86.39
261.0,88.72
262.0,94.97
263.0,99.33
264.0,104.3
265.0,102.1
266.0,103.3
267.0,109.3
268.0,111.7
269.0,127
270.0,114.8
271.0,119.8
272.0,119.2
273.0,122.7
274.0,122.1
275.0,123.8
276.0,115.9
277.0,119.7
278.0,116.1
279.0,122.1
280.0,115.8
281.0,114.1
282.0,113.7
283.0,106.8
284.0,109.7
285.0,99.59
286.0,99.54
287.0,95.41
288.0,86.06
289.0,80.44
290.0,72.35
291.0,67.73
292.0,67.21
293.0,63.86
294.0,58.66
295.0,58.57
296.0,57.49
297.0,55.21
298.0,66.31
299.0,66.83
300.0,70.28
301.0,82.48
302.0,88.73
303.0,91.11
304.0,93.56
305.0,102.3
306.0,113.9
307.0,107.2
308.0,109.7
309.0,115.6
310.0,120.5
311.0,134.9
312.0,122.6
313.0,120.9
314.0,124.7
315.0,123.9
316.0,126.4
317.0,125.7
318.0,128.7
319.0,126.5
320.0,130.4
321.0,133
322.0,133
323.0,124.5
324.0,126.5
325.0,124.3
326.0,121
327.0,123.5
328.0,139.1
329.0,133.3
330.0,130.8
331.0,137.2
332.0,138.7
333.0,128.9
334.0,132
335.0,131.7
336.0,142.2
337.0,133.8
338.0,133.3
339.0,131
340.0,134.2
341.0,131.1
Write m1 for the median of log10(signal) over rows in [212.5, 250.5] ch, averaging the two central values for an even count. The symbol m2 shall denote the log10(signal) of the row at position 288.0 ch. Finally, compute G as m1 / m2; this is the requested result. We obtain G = 1.06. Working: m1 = 2.05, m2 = 1.93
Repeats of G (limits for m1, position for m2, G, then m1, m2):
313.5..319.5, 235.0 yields 1.01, 2.10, 2.07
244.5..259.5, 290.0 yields 1.04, 1.93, 1.86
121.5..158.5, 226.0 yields 0.96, 1.98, 2.06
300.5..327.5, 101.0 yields 1.04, 2.09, 2.01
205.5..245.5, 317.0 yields 0.98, 2.06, 2.10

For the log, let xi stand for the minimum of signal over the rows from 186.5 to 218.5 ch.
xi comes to 98.54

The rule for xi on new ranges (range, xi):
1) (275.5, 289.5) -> 80.44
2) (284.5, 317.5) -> 55.21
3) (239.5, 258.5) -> 77.06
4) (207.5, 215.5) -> 108.4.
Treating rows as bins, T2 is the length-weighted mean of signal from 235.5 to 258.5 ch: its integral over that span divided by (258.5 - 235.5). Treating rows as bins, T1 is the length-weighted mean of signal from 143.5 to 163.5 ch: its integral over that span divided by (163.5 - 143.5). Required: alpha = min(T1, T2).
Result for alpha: 100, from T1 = 103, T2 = 100.5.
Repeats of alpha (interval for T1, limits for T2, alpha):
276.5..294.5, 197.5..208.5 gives 95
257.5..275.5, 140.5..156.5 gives 102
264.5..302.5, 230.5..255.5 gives 96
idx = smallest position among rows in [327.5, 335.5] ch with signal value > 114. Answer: 328.0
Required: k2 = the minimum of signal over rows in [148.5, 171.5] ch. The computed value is 95.6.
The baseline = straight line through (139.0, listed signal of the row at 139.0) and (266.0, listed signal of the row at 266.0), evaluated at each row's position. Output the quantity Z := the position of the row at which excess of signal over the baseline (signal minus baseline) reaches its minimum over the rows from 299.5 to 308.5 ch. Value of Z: 300.0 ch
